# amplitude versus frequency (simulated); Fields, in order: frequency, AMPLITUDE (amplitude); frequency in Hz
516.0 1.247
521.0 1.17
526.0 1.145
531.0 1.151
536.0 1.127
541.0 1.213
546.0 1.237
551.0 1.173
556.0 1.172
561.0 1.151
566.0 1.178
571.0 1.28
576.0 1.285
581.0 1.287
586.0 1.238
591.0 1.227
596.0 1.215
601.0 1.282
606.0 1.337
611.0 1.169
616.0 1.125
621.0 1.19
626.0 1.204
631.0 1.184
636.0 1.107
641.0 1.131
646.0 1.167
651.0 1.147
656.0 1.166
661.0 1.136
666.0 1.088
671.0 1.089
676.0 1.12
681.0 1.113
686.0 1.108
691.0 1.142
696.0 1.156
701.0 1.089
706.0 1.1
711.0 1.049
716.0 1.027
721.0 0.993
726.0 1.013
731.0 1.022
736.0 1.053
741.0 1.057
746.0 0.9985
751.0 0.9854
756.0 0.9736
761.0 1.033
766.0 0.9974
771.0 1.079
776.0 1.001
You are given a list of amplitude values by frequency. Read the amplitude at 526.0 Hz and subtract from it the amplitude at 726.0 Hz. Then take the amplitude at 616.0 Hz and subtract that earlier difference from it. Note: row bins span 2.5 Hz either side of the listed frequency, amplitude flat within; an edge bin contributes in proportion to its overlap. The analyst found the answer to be 0.99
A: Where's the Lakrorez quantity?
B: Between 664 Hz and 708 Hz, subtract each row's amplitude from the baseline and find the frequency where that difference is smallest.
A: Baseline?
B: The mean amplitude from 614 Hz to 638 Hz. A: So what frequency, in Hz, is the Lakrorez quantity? 696.0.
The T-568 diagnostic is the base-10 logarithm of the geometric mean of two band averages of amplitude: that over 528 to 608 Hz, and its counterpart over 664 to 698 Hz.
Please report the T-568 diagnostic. 0.067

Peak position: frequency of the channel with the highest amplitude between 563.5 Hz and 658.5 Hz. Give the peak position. 606.0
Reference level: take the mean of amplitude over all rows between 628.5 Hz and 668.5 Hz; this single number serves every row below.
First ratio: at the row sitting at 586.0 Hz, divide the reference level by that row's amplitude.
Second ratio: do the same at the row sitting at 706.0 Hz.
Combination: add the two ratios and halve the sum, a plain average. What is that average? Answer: 0.98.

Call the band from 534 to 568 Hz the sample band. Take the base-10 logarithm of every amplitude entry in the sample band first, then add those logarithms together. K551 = 0.50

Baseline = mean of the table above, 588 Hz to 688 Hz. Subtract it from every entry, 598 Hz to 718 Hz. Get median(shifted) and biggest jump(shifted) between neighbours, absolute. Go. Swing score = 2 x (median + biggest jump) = 0.27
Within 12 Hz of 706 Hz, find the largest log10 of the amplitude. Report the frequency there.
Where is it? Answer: 696.0 Hz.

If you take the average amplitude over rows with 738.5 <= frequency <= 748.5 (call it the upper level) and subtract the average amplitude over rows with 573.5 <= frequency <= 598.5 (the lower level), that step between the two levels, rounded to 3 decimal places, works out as -0.223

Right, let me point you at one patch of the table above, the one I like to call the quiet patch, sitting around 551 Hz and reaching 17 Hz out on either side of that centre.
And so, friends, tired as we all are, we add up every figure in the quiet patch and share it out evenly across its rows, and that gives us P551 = 1.18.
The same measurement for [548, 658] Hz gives 1.20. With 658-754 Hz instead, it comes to 1.07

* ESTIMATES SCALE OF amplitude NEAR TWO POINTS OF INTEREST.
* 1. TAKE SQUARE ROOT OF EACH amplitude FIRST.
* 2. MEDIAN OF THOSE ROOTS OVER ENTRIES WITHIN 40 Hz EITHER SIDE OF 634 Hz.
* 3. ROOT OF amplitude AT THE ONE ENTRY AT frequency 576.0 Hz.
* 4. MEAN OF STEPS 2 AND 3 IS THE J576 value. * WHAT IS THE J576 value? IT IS 1.11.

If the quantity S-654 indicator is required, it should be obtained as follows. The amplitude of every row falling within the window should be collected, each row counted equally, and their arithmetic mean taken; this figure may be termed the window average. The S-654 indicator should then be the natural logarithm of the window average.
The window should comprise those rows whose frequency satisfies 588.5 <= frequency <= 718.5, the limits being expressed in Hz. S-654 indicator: 0.139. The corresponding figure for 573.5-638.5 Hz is 0.198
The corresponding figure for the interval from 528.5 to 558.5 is 0.165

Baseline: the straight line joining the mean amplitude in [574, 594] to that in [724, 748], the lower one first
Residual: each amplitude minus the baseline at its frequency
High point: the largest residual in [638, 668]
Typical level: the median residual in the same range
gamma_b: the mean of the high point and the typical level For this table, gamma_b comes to 0.00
